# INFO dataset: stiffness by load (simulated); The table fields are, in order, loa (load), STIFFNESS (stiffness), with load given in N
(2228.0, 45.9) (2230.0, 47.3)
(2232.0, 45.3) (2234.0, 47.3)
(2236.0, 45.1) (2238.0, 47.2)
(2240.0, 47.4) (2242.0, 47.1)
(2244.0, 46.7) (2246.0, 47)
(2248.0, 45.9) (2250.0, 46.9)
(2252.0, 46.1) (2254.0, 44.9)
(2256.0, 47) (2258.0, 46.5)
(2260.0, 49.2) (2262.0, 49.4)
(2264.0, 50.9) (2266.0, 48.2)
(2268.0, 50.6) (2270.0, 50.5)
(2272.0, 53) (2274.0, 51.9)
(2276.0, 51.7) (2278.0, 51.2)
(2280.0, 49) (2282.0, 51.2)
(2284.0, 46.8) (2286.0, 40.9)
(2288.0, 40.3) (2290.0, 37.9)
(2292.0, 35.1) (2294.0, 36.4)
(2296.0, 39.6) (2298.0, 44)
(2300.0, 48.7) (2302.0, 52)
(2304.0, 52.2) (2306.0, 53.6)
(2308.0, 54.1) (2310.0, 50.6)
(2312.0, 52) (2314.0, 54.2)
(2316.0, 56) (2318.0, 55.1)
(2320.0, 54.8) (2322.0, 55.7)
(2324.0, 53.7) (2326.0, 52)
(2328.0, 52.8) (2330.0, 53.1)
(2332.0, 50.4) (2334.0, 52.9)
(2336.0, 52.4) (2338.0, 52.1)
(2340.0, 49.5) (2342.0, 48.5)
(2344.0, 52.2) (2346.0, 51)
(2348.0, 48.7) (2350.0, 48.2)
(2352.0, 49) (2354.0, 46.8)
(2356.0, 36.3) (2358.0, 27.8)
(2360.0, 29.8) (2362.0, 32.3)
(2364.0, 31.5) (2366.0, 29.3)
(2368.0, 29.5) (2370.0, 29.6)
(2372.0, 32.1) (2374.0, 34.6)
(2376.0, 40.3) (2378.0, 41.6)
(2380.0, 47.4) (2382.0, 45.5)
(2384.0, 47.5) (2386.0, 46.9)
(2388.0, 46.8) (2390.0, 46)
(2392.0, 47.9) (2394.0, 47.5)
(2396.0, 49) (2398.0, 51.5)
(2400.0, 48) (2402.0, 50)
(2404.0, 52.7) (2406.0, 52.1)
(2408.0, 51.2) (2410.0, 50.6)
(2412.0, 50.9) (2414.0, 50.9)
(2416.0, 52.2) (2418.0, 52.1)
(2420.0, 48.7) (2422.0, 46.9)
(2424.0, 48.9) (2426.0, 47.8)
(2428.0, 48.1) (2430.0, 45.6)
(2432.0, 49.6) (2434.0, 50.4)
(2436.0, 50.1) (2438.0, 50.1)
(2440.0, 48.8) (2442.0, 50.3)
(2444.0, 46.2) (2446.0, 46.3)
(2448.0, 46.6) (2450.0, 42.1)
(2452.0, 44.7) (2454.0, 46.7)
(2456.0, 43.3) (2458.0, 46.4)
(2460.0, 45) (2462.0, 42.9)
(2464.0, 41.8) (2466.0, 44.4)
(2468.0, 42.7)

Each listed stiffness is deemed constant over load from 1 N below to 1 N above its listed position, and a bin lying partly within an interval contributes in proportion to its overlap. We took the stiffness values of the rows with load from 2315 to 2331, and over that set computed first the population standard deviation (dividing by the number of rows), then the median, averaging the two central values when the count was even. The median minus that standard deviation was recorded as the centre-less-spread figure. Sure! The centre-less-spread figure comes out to 52.9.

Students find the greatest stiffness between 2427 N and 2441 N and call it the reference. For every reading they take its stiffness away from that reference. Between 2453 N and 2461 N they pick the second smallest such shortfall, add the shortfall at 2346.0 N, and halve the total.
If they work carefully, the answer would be 1.7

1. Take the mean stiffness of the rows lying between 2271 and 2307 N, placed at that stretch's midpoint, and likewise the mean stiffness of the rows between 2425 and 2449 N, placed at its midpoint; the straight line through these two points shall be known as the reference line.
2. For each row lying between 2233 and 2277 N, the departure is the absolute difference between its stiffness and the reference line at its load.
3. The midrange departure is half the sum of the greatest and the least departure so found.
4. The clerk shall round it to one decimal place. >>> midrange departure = 3.4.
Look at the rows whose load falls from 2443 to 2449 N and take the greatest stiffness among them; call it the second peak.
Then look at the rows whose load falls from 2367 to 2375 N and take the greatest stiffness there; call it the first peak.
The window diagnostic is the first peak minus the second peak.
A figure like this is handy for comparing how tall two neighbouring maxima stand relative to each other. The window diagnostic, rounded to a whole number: -12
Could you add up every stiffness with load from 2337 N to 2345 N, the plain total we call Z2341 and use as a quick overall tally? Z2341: 202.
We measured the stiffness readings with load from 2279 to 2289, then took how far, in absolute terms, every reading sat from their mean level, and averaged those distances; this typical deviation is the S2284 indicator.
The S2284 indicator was 4.03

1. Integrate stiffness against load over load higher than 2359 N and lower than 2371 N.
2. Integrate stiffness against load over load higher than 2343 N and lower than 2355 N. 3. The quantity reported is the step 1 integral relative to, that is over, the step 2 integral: 0.62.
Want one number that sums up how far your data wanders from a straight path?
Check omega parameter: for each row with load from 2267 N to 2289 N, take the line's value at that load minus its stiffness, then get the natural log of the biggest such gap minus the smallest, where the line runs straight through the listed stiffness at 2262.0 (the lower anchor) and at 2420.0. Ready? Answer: 2.5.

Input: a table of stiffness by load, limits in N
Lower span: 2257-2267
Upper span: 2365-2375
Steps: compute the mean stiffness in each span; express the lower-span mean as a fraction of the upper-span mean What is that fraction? 1.57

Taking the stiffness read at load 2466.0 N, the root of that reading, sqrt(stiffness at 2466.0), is 6.7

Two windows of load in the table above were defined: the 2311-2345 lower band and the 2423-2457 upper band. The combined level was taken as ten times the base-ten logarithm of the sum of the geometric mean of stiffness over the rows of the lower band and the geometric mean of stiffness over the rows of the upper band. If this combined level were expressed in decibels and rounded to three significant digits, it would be 20.0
